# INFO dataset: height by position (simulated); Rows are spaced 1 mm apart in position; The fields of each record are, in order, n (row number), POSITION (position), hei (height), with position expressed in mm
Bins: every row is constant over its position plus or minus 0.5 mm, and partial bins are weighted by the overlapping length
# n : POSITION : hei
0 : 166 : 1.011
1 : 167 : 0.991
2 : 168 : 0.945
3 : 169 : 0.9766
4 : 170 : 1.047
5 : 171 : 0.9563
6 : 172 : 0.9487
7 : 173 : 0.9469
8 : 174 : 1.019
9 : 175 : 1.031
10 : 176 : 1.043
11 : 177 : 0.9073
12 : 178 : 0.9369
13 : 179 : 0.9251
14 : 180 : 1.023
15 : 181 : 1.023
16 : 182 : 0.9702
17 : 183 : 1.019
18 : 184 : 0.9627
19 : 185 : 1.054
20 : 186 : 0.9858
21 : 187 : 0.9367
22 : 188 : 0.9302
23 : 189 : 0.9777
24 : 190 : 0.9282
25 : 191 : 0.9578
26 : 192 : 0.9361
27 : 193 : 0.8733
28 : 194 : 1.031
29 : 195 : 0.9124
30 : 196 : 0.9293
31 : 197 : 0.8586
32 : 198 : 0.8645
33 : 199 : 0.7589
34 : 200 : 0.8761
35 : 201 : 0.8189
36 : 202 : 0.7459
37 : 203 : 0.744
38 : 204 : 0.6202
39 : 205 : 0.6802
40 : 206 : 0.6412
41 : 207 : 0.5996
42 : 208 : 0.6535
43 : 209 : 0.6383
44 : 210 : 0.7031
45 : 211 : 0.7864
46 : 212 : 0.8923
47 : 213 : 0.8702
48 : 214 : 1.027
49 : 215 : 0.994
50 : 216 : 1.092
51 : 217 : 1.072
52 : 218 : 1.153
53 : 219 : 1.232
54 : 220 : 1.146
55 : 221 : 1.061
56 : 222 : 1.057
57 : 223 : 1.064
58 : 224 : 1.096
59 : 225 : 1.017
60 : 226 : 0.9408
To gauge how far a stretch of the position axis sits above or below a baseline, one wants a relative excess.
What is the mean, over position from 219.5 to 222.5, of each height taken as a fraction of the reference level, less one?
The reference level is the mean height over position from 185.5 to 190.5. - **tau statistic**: 0.14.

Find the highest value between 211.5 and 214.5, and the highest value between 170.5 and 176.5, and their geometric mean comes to 1.035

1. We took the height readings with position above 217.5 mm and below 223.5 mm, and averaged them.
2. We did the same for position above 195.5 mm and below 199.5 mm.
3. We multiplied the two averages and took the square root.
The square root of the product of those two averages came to 0.98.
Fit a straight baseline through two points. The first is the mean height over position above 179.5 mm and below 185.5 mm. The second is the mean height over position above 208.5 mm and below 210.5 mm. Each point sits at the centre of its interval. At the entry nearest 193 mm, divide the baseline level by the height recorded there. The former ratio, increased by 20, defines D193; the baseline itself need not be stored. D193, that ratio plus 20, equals 21.0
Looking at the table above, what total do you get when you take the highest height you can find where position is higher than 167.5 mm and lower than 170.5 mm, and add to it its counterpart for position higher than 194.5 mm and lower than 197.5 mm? 1.98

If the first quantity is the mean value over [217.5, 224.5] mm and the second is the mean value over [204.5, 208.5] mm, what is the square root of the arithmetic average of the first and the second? 0.94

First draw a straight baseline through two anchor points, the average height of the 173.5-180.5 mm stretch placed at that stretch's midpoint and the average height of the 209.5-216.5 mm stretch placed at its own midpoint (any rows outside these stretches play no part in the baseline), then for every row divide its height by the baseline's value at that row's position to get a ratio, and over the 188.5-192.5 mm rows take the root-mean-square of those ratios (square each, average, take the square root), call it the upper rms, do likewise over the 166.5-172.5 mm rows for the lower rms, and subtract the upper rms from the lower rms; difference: -0.02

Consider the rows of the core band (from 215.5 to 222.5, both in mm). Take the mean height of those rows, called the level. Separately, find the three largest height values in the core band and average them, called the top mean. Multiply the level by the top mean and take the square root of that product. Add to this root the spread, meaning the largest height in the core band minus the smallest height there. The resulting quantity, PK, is 1.32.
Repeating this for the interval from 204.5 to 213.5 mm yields 1.07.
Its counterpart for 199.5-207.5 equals 1.04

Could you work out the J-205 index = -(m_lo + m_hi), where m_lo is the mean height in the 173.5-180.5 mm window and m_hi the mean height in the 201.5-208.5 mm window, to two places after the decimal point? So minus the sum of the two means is -1.65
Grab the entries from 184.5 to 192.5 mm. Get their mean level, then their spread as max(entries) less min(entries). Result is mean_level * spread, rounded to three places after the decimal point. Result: 0.121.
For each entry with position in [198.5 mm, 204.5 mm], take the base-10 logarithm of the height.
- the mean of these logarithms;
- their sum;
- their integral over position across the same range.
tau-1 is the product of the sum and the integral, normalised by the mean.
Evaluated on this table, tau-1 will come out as -4.4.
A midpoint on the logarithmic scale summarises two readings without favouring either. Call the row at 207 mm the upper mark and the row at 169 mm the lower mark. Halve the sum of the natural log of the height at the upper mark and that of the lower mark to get -0.27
